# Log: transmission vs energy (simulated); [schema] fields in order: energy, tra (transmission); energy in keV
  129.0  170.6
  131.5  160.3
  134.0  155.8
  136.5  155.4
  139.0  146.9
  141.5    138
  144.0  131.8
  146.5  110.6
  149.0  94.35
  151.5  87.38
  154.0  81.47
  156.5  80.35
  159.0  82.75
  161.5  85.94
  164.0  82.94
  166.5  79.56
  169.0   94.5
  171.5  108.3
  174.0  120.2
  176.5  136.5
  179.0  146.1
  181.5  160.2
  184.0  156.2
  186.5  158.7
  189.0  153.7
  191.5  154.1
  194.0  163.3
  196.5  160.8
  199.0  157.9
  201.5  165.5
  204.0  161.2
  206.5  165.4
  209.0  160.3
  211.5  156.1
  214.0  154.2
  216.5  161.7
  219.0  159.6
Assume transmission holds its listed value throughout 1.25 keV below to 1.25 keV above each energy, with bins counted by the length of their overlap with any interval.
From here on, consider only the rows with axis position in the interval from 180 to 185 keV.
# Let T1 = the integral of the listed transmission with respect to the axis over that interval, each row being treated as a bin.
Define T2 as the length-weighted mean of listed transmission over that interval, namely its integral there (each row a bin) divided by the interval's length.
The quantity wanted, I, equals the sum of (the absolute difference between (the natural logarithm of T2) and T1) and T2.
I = 941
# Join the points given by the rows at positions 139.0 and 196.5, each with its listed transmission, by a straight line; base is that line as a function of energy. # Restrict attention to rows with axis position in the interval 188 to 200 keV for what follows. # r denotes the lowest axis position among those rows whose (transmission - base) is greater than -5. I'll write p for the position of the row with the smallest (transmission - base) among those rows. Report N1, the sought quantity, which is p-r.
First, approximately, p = 191.5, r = 194.0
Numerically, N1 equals -2.5 keV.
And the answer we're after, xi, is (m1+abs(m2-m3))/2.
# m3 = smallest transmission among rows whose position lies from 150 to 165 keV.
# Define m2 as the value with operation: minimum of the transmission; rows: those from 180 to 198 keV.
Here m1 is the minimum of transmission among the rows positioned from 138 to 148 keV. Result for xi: 92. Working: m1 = 110.6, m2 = 153.7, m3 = 80.35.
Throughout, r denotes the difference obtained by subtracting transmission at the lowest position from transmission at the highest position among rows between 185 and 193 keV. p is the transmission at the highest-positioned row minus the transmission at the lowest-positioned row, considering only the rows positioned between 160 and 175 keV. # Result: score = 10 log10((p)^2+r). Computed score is 31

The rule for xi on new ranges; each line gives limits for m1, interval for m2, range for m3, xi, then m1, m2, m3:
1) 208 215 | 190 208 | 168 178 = 107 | 154.2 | 154.1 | 94.5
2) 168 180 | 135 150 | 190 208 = 77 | 94.5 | 94.35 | 154.1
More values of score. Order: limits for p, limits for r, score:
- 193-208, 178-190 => 11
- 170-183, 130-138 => 34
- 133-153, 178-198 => 37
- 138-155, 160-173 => 36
